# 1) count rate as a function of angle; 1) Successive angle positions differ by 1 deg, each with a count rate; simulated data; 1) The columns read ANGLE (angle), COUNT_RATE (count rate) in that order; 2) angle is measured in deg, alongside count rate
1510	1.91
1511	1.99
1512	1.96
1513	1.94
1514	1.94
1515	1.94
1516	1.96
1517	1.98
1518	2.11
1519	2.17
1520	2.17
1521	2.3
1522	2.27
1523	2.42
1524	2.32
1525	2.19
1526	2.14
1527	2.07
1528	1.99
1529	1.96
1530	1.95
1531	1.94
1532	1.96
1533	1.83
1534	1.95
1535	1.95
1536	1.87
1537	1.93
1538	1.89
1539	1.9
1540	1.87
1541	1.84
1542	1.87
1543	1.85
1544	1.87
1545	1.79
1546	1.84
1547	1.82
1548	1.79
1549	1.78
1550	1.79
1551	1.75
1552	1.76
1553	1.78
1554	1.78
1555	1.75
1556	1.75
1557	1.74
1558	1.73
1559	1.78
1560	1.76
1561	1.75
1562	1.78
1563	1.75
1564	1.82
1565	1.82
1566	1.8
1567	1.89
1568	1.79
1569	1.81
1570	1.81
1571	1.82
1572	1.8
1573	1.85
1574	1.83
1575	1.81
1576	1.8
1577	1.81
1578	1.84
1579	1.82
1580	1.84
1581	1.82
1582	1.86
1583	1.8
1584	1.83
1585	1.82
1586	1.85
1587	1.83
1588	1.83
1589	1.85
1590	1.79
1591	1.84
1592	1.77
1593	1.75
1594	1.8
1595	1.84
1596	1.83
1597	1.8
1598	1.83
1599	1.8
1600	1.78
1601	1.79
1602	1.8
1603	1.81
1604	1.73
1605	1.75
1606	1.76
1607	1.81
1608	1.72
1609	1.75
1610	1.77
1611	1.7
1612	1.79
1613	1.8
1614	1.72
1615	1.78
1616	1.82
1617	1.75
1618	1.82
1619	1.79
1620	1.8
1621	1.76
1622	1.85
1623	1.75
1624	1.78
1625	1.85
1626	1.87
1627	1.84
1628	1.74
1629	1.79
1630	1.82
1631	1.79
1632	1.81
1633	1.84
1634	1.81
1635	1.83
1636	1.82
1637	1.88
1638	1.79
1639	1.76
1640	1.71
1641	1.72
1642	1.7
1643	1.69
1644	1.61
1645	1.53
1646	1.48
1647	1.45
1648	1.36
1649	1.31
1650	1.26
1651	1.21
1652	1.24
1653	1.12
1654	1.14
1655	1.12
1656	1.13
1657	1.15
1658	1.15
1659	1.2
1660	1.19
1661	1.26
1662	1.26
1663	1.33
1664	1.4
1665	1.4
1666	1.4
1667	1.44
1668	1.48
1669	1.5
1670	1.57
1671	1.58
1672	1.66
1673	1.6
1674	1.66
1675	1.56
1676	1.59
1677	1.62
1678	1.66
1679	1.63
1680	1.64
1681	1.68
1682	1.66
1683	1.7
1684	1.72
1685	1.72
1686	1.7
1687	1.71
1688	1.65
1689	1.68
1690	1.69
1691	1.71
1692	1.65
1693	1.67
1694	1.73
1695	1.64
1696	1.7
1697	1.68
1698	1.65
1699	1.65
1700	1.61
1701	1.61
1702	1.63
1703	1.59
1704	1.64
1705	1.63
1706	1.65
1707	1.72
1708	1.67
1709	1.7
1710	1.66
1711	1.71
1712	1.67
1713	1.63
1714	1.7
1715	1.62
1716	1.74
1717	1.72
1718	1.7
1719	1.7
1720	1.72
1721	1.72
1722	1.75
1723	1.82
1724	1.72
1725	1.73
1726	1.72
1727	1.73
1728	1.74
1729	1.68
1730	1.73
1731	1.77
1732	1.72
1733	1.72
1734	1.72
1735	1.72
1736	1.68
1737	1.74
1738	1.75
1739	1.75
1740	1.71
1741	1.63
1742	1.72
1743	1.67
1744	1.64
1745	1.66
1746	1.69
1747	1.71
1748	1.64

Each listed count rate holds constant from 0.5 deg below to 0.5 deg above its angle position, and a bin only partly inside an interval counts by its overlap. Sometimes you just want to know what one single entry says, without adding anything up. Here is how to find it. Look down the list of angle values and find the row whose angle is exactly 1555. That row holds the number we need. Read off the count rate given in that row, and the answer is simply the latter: 1.75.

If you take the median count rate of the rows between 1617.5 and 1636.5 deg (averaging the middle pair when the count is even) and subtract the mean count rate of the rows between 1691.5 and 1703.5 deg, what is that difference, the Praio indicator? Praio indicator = 0.16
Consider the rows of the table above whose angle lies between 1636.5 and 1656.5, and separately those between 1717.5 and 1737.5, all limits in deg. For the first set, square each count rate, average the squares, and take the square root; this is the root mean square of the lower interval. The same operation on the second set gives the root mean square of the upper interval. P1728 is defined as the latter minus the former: 0.245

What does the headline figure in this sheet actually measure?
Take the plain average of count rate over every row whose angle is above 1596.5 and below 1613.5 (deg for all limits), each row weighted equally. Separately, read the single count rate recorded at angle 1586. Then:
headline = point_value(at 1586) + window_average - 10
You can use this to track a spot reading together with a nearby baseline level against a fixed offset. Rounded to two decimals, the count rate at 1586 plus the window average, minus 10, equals -6.37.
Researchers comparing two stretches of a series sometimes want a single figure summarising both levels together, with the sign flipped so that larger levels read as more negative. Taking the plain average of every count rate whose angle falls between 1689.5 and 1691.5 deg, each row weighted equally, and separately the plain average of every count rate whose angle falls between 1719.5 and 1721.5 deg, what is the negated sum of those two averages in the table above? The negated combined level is -3.42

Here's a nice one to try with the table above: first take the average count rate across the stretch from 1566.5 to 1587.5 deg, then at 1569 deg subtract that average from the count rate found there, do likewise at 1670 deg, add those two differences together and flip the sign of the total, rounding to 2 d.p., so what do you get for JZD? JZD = 0.27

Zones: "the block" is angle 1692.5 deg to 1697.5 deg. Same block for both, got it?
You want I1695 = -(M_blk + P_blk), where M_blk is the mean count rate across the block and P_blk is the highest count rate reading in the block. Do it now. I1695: -3.41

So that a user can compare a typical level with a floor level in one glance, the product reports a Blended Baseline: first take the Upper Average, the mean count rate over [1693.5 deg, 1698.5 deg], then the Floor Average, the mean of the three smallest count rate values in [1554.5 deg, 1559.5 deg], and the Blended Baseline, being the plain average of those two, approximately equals 1.71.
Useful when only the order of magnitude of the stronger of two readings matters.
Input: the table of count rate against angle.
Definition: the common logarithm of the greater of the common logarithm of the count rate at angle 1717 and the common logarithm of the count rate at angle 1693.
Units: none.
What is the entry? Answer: -0.628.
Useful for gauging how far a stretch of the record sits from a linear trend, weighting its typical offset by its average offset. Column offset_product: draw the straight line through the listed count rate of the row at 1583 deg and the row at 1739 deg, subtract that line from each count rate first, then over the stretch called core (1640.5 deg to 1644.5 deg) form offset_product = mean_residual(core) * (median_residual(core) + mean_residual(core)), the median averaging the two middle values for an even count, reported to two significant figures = 0.019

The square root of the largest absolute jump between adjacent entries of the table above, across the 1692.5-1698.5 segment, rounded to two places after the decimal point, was 0.30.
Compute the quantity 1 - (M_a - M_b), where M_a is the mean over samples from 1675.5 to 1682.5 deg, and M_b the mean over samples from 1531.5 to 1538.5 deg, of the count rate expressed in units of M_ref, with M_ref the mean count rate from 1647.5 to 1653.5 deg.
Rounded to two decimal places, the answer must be 1.22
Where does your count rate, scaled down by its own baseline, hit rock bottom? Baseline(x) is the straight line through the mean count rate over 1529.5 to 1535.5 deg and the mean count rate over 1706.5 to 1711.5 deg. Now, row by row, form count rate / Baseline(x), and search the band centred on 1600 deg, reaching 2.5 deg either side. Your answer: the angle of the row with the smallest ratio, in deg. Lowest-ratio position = 1600 deg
